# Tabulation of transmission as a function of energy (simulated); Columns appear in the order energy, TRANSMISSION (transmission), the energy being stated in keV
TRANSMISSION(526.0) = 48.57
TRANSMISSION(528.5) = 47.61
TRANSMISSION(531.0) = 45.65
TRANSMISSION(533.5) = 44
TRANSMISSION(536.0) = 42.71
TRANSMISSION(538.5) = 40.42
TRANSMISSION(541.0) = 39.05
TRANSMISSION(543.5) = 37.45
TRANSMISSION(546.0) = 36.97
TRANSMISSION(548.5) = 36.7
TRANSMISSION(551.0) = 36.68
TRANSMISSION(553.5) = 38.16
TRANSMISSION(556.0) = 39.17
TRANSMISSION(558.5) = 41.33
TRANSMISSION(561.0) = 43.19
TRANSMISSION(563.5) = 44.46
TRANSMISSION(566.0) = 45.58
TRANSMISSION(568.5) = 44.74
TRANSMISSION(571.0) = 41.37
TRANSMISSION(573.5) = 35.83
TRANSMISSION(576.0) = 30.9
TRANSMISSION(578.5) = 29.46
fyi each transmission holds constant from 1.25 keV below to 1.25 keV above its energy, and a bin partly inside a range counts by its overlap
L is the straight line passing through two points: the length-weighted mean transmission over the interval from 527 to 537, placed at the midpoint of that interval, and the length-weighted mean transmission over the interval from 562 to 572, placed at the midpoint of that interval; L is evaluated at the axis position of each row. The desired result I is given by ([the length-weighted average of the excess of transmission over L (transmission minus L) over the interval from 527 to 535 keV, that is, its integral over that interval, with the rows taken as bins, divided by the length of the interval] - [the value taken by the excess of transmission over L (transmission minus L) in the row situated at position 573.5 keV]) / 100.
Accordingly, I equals 0.09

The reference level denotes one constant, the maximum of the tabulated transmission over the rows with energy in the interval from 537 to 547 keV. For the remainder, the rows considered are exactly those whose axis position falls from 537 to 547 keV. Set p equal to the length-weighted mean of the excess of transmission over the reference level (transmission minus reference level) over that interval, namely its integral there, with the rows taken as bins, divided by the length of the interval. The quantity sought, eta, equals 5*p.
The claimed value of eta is -9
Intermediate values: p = -1.80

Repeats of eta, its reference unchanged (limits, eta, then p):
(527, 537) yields 24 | 4.72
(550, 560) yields -7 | -1.42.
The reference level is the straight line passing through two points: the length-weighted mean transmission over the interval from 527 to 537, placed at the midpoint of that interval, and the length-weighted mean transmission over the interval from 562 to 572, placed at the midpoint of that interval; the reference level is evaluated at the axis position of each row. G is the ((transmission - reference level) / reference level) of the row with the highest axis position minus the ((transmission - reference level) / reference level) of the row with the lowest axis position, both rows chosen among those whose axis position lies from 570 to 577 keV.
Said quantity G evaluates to -0.24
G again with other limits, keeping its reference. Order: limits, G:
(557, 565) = 0.07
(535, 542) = -0.08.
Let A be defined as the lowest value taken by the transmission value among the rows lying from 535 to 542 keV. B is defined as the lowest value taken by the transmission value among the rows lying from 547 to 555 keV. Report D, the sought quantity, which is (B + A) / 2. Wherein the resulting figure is 37.9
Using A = 39.05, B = 36.68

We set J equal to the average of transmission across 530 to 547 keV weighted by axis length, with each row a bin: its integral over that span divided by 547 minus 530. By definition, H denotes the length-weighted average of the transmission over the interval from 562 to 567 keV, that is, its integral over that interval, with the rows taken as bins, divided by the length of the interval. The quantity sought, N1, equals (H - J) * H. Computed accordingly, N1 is 180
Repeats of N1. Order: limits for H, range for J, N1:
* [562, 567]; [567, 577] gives 284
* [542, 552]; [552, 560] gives -95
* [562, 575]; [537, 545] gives 133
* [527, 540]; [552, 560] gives 198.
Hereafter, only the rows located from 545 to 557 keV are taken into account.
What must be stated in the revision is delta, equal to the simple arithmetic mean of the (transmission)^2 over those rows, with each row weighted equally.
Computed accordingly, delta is 1410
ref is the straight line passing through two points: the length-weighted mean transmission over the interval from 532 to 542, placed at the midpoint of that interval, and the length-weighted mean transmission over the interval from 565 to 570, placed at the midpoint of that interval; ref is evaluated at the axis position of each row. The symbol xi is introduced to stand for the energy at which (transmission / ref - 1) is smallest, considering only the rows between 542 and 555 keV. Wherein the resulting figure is 551.0 keV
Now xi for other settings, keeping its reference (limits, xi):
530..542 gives 541.0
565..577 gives 576.0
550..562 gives 551.0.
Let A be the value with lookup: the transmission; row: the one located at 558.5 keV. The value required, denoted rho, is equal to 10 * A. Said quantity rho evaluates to 413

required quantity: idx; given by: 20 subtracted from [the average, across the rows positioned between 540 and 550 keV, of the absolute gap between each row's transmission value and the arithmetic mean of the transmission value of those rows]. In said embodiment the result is -19.2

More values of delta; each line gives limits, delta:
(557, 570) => 1926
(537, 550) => 1455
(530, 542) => 1801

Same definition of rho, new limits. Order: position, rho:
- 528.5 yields 476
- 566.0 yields 456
